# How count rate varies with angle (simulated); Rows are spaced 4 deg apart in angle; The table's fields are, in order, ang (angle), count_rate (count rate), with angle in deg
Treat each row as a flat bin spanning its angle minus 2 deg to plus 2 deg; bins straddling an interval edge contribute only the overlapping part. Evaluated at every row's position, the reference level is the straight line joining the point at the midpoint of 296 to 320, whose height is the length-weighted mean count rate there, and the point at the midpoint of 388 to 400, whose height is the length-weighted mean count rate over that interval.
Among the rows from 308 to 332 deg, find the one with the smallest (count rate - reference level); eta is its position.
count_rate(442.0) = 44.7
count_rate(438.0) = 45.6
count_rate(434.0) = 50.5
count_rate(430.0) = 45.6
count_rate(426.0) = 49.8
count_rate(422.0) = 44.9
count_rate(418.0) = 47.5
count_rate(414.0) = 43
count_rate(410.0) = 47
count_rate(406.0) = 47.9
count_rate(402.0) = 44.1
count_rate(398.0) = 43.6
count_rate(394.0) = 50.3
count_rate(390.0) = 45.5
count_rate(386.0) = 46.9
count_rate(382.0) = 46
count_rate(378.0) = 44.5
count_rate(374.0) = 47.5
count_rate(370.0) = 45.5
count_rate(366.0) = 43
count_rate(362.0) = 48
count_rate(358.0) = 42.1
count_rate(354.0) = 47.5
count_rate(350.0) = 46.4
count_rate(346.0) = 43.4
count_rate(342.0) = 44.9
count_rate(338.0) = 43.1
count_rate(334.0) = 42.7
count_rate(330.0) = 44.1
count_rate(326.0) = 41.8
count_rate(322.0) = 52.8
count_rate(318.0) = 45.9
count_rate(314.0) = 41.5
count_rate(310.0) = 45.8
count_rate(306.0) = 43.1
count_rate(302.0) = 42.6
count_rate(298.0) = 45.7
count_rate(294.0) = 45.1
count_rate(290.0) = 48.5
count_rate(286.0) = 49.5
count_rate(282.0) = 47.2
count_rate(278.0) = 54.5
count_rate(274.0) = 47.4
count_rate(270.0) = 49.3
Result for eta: 326.0 deg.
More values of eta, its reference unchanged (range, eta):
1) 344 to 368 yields 358.0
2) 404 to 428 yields 414.0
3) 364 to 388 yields 366.0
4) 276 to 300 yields 294.0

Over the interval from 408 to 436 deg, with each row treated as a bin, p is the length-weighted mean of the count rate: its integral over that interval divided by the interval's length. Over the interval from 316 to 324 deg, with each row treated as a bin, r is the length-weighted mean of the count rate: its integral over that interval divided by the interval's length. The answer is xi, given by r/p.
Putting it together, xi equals 1.05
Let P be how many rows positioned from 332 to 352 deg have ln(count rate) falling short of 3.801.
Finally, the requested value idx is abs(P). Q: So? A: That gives 3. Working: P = 3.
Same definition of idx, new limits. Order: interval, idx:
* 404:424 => 1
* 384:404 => 2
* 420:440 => 0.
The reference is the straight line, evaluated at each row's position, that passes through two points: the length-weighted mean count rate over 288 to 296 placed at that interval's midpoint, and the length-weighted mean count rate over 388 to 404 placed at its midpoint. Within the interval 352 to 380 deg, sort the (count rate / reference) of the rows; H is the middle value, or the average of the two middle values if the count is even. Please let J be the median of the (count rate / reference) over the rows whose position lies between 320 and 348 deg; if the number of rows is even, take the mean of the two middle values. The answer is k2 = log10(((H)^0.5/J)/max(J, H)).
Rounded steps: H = 0.987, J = 0.94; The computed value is 0.03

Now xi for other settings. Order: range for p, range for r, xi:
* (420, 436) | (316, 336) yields 0.95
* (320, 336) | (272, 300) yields 1.06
